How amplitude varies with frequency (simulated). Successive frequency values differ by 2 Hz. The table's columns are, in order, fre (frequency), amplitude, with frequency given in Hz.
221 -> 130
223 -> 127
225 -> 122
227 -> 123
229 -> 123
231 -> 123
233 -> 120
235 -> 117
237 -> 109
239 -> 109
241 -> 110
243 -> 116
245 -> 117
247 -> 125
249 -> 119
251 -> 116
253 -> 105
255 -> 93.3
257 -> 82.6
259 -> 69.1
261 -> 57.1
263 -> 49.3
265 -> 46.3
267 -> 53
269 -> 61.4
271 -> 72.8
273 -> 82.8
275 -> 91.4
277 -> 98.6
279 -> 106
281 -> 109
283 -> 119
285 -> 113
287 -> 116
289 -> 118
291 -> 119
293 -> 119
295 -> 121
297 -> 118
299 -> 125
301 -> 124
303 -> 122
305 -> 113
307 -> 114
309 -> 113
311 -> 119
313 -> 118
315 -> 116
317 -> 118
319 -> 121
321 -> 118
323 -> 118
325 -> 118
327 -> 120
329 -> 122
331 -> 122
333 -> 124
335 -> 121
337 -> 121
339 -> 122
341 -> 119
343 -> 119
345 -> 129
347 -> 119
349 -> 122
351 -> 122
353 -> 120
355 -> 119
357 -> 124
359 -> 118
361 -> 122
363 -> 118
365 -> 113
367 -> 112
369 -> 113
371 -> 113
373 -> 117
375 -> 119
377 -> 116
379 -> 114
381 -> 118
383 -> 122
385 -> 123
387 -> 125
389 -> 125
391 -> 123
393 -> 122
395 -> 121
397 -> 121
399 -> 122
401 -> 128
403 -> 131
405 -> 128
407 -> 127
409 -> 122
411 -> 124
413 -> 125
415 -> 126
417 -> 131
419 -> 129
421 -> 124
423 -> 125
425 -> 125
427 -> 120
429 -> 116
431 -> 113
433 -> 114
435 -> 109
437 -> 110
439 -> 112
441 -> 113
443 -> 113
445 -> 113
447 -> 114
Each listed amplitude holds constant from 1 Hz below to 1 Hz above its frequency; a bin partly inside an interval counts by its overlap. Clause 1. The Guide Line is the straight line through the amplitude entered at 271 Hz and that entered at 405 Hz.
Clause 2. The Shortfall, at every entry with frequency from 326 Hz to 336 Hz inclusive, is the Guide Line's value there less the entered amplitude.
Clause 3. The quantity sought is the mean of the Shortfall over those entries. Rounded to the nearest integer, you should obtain -24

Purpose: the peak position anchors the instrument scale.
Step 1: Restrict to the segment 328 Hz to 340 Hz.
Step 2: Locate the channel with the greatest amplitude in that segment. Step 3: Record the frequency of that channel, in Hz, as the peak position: 333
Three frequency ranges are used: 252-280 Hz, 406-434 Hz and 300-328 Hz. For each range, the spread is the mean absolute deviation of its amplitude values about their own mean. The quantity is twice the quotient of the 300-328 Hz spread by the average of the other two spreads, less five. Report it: -4.59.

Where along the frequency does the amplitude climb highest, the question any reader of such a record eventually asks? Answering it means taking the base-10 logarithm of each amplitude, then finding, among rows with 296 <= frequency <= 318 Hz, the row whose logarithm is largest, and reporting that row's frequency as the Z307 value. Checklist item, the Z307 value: 299 Hz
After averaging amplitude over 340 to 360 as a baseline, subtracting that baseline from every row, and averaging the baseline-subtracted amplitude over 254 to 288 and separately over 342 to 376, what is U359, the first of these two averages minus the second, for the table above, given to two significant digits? -35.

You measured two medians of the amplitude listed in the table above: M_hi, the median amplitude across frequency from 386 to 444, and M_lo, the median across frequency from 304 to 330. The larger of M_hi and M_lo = 123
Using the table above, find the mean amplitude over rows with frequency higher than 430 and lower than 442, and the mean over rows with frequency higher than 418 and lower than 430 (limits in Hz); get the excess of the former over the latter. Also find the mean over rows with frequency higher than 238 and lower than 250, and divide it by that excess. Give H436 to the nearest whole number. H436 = -10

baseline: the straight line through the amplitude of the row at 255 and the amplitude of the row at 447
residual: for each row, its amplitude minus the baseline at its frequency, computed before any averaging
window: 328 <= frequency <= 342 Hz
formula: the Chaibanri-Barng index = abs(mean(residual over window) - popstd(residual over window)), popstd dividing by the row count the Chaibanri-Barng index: 17.9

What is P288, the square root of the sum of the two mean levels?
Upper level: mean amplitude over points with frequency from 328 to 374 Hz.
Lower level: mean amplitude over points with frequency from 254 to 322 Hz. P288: 14.9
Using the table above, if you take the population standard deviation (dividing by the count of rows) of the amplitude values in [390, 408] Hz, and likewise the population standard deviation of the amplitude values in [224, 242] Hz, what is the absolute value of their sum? 9.46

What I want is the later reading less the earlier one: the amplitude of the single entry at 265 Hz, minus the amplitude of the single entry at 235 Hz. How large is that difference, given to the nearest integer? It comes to -71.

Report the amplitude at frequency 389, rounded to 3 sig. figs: 125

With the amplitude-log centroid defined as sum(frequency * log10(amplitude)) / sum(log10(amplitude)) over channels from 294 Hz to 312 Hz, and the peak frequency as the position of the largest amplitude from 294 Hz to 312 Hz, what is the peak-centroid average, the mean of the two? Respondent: 301.0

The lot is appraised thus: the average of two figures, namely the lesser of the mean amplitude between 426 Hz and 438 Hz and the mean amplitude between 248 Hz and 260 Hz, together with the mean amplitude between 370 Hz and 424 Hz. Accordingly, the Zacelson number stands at 110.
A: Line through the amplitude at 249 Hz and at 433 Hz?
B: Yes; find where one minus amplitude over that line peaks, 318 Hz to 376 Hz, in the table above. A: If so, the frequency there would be 367 Hz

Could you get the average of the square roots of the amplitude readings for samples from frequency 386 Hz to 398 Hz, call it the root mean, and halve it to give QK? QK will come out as 5.54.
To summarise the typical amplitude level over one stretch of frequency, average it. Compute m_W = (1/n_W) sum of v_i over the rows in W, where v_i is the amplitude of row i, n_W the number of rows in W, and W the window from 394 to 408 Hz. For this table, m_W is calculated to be 125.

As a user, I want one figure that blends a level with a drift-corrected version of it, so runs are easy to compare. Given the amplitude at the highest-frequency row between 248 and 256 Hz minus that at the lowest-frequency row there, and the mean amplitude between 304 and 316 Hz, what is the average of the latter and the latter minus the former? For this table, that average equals 128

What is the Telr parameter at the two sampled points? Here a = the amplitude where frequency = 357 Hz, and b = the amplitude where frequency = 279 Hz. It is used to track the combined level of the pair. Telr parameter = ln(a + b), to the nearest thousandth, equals 5.438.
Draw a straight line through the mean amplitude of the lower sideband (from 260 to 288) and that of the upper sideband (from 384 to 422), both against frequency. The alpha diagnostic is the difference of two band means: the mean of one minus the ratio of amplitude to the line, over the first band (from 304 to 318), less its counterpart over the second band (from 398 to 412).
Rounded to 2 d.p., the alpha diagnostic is -0.21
